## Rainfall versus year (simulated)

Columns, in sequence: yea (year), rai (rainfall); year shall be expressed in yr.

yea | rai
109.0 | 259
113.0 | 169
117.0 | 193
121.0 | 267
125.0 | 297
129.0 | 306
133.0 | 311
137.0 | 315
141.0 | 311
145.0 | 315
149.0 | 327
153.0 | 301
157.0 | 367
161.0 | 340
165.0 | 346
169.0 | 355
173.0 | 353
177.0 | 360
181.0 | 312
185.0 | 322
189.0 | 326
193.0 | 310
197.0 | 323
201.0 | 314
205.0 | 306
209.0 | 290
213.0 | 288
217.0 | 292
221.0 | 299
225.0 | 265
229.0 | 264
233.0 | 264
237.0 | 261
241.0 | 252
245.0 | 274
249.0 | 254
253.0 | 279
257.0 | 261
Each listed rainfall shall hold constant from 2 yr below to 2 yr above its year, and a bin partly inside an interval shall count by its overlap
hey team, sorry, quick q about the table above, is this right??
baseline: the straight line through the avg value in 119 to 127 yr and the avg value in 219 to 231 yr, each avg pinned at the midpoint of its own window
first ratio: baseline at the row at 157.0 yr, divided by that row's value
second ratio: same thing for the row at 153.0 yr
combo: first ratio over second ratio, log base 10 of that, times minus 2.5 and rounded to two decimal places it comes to 0.22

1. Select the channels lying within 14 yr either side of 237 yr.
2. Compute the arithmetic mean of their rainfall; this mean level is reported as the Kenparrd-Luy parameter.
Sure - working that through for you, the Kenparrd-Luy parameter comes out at 262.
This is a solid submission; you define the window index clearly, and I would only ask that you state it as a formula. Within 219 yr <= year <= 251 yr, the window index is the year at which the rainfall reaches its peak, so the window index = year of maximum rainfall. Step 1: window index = 221.0 yr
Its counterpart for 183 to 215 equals 189.0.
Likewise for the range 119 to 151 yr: 149.0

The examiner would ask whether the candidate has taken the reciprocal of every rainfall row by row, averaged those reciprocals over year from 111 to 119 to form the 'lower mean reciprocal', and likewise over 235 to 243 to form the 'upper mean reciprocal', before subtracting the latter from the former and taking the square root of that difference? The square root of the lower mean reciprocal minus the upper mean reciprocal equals 0.041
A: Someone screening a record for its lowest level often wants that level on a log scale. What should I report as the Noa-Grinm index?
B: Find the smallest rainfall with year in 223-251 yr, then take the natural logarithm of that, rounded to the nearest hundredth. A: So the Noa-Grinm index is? 5.53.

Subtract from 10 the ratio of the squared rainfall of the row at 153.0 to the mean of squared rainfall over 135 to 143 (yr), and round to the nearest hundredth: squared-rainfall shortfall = 9.08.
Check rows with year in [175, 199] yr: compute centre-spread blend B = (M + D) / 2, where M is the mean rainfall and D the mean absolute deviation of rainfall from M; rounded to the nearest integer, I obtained 169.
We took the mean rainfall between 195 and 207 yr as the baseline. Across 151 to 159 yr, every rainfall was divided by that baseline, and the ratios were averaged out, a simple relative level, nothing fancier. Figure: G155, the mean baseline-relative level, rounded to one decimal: 1.1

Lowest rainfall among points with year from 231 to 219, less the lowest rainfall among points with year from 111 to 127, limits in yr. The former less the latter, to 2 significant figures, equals 95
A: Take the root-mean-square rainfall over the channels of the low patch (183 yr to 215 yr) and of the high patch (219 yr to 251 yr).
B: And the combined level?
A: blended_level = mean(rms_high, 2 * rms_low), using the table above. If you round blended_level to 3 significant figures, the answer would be 444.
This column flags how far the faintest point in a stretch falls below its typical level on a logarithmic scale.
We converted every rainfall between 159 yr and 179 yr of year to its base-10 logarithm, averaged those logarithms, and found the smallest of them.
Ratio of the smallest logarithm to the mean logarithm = 0.995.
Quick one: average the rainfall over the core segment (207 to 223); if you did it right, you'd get 292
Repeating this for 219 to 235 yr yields 273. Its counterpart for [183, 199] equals 320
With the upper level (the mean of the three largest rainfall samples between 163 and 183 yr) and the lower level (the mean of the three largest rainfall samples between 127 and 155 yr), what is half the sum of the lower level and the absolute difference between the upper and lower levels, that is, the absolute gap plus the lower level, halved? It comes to 178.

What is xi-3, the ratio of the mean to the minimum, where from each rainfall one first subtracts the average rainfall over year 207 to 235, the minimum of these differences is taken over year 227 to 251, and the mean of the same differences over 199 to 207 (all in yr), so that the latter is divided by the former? -1.1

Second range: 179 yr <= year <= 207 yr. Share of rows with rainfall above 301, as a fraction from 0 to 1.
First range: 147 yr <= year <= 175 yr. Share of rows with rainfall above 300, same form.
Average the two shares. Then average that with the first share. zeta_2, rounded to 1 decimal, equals 1.0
